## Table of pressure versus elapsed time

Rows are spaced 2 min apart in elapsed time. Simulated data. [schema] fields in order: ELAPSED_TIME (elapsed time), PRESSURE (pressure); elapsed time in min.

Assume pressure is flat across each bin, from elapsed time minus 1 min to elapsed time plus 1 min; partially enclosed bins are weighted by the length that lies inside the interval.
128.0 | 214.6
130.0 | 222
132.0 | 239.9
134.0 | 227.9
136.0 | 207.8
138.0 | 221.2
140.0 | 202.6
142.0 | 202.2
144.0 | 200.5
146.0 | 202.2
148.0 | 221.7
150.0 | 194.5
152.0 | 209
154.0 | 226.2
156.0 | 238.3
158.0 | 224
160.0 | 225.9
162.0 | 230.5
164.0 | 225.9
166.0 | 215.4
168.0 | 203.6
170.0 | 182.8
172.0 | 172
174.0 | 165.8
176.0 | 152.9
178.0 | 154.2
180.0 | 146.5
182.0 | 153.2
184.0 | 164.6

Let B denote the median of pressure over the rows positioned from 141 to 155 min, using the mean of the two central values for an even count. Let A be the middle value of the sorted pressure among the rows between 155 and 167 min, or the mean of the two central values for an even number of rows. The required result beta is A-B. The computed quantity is 24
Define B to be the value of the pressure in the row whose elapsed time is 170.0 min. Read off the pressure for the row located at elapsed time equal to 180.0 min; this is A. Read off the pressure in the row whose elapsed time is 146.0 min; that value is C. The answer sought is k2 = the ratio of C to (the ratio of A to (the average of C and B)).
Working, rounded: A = 146.5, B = 182.8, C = 202.2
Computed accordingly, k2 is 266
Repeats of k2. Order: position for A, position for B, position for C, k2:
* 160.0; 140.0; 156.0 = 233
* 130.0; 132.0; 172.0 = 160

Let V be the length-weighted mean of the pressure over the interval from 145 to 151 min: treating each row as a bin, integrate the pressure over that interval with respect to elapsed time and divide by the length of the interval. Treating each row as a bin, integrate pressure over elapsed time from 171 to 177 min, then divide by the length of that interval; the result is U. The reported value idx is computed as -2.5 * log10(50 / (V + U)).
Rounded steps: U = 164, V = 206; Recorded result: 2.17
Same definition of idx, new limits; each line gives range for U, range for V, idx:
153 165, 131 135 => 2.42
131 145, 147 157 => 2.34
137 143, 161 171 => 2.31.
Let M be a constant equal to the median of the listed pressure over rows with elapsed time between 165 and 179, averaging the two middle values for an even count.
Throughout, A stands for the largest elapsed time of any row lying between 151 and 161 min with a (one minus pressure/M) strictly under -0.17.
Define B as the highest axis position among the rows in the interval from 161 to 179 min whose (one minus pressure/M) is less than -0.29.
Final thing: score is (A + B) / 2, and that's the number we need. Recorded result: 162 min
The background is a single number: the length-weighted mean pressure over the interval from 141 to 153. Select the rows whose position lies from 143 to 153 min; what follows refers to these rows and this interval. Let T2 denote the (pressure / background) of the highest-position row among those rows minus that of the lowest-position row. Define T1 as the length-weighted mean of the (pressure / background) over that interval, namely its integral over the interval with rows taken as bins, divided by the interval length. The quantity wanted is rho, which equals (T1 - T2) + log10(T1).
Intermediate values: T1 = 1.00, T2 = 0.04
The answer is 1.0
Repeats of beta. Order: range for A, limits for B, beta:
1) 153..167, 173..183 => 73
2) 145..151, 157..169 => -23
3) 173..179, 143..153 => -48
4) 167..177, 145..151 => -30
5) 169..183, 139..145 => -48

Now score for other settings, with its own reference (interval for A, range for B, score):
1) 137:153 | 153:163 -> 157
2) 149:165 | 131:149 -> 149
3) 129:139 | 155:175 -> 151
